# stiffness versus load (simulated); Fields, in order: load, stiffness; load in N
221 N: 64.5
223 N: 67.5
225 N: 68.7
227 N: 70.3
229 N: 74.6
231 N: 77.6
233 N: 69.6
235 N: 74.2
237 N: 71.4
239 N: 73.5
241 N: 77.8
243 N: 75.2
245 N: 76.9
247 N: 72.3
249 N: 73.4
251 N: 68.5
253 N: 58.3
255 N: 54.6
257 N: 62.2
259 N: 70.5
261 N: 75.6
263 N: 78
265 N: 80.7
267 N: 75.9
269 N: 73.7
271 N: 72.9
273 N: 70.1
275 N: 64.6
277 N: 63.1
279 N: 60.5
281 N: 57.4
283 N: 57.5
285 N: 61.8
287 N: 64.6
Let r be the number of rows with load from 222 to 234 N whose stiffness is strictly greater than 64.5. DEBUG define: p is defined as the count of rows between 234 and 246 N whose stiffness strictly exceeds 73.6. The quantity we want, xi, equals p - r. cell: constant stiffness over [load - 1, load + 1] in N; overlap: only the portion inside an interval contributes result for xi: -2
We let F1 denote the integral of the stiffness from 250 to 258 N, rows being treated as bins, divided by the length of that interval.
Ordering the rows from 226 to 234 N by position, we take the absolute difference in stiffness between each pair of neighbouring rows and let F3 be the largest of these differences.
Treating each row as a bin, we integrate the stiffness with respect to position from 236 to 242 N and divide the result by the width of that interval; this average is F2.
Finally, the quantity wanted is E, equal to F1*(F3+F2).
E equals 5008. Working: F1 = 61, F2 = 74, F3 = 8.00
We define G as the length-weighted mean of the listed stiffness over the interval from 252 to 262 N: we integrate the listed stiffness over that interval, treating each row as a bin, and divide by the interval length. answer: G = 64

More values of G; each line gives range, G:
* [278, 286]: 59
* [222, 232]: 72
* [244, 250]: 74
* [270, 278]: 68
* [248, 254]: 67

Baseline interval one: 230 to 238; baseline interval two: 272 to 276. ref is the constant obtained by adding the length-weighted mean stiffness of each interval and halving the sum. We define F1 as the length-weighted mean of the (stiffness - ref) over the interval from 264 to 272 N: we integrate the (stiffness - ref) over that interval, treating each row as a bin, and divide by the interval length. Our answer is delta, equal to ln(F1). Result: 1.7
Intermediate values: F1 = 5.5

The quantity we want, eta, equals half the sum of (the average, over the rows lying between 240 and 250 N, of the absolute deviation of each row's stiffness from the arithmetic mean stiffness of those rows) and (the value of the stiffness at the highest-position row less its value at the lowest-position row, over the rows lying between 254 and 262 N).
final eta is 11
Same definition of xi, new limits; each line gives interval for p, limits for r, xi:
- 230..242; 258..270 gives -3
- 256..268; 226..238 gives -2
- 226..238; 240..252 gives -3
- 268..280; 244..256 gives -3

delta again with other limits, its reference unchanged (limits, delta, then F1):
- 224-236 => 0.8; 2.2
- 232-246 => 1.3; 3.8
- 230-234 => 1.2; 3.3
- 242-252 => 1.1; 3.0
